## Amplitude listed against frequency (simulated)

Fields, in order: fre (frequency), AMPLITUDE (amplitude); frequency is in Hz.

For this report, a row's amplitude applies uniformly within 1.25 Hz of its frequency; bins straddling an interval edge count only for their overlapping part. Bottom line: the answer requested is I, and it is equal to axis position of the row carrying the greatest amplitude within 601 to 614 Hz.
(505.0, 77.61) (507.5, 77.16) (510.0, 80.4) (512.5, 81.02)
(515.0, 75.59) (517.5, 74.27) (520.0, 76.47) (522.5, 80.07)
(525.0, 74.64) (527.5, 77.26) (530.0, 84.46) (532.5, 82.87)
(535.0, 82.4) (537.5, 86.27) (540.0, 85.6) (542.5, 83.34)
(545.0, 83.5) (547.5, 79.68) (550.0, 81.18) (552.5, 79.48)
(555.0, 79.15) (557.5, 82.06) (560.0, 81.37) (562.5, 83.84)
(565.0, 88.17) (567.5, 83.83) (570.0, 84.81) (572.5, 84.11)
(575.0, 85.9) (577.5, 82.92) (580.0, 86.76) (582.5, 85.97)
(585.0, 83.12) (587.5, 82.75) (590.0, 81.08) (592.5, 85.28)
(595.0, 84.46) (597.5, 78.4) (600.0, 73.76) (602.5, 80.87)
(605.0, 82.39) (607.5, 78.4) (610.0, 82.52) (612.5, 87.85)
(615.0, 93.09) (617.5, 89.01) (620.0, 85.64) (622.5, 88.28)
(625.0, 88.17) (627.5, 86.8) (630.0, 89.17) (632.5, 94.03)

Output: 612.5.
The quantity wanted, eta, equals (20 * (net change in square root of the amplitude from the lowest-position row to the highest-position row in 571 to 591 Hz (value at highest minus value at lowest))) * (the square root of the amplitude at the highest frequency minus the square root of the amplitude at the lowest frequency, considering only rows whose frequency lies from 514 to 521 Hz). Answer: -0.17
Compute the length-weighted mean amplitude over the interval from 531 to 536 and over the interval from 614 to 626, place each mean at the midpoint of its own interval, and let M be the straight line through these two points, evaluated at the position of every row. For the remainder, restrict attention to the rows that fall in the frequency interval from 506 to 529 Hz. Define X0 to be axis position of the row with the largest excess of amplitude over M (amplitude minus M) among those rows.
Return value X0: 512.5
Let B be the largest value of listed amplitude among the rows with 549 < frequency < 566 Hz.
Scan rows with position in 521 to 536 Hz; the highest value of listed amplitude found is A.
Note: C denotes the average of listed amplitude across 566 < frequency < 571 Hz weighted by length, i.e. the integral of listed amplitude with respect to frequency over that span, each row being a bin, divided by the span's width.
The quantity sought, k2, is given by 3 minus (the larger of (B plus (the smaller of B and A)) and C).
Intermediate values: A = 84.46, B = 88.17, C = 84.5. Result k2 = -170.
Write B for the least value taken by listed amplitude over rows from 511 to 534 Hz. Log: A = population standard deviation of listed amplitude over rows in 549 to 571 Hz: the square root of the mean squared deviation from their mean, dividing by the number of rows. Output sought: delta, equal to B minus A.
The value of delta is 72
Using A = 2.7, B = 74.27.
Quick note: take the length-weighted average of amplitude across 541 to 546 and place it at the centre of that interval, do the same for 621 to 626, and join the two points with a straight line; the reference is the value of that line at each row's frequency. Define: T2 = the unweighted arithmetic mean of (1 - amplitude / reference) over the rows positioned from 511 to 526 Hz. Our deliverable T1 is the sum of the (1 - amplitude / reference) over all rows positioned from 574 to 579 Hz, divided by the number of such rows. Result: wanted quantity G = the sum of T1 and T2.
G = 0.07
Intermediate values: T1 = 0.012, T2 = 0.06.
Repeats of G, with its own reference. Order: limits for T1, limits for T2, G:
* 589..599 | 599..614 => 0.12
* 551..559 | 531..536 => 0.05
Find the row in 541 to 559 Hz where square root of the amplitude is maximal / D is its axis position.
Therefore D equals 545.0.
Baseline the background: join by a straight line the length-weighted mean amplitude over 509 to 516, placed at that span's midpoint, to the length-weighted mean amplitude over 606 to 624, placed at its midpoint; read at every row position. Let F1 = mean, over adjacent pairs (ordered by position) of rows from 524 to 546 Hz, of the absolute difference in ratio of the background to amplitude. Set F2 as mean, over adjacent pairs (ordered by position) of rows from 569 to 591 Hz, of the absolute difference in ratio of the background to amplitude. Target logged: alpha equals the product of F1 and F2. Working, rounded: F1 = 0.028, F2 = 0.023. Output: 0.0007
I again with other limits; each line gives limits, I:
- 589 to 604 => 592.5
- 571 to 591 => 580.0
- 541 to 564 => 562.5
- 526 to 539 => 537.5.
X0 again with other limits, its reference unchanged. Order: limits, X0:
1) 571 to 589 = 580.0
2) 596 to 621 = 615.0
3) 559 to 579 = 565.0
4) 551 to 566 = 565.0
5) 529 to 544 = 537.5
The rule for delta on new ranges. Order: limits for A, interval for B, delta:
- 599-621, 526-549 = 72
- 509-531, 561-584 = 80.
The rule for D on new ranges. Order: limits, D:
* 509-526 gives 512.5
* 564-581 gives 565.0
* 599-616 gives 615.0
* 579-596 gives 580.0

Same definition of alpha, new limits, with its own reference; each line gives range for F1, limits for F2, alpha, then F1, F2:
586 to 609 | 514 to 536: 0.0020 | 0.051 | 0.040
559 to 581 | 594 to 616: 0.0019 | 0.030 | 0.061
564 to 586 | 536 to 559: 0.0006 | 0.027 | 0.021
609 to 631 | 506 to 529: 0.0014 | 0.034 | 0.040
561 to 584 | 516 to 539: 0.0012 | 0.028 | 0.042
